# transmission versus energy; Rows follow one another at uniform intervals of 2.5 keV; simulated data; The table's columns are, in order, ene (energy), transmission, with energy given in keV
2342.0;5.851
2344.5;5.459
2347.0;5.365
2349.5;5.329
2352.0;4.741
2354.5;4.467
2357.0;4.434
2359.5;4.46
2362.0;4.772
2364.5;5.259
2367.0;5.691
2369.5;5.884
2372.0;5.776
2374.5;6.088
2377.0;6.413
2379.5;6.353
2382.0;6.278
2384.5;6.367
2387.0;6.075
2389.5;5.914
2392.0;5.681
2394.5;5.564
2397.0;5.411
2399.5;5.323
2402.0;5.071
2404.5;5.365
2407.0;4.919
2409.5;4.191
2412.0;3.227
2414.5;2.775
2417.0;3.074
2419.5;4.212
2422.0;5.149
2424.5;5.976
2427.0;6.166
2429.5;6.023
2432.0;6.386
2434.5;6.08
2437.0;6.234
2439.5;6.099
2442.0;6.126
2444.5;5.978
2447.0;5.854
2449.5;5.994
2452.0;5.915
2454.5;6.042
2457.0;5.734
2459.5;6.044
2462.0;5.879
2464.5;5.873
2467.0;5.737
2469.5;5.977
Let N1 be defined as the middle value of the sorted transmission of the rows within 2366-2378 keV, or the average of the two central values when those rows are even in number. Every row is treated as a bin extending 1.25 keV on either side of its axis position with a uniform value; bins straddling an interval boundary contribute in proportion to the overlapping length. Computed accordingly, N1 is 5.88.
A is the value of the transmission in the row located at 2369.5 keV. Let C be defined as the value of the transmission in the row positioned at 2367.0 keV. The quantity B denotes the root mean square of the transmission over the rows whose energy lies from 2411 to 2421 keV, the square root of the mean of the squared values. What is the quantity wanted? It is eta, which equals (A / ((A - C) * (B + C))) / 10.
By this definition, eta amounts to 0.34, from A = 5.884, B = 3.4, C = 5.691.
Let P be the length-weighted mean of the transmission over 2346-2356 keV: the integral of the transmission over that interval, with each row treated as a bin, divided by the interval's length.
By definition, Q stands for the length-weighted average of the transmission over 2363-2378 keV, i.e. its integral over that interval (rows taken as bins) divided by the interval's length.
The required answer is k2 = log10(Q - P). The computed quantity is -0.06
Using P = 5.0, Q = 5.82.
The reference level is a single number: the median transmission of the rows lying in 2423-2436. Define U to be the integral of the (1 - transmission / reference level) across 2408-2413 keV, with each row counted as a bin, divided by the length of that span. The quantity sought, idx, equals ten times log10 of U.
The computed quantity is -4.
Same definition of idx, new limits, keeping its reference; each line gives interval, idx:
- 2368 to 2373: -14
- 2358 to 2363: -6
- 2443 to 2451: -17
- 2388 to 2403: -10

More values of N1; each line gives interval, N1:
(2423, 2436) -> 6.08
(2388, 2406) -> 5.41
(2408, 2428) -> 4.20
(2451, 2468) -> 5.88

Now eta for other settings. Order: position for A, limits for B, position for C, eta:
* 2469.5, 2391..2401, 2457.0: 0.22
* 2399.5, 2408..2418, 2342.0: -0.11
